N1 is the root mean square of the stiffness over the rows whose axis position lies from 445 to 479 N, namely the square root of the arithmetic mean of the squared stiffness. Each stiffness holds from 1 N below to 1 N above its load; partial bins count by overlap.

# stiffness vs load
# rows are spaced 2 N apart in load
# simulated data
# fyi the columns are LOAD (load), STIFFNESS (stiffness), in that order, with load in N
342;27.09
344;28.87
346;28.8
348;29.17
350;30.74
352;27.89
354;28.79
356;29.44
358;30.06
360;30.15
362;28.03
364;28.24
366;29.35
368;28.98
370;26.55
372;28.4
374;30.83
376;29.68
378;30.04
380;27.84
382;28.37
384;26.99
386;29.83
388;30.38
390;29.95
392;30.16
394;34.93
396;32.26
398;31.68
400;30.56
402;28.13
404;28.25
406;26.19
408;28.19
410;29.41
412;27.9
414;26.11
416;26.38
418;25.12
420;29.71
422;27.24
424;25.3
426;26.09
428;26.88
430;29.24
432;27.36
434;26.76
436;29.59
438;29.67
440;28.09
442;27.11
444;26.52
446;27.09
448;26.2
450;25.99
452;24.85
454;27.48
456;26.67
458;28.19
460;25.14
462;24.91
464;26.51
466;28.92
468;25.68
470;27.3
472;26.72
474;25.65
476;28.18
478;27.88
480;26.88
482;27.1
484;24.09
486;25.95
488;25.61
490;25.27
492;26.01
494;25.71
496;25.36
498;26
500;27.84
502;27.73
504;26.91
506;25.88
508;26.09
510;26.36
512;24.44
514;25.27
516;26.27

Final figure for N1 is 26.7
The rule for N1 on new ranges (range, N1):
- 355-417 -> 29.2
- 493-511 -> 26.4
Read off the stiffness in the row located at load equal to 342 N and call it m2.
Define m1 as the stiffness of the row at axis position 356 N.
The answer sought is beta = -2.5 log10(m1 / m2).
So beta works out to -0.09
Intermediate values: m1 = 29.44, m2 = 27.09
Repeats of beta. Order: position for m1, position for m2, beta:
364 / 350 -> 0.09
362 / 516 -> -0.07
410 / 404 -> -0.04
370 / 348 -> 0.10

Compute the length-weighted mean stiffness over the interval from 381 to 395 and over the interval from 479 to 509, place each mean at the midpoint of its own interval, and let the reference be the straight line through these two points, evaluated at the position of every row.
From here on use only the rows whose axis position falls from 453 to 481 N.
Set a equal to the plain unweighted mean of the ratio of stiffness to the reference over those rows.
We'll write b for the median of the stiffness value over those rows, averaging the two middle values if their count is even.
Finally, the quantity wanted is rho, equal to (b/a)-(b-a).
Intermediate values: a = 0.99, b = 26.8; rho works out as 1.3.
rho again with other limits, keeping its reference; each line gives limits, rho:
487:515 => 0.9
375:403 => 1.0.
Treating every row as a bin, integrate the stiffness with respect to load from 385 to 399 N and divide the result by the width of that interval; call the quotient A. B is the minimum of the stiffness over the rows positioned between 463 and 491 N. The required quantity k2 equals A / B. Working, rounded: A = 31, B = 24.09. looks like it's 1.30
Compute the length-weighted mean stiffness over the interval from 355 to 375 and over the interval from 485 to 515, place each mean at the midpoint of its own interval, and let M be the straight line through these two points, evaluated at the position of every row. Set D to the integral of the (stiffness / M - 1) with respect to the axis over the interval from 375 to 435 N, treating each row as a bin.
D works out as 0.92 N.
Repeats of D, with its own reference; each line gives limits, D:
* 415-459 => -0.41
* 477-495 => -0.19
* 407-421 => -0.19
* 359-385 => -0.11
